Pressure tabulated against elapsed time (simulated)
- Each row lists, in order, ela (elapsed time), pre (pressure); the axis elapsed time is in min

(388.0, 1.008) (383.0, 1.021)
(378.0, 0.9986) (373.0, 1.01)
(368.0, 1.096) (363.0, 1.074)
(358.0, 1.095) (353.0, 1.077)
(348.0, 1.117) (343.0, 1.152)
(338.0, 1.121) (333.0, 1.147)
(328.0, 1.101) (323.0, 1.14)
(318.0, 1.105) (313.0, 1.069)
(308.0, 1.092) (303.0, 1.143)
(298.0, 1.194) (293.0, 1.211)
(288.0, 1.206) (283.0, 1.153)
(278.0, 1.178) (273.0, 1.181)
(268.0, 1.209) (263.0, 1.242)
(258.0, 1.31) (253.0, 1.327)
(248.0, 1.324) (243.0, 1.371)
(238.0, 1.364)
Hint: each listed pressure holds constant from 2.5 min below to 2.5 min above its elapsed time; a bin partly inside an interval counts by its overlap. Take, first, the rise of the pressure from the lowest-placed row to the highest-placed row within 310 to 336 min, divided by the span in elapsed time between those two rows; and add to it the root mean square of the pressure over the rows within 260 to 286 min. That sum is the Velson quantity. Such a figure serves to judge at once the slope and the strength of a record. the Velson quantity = 1.20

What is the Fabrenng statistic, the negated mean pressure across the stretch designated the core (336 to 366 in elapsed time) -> -1.11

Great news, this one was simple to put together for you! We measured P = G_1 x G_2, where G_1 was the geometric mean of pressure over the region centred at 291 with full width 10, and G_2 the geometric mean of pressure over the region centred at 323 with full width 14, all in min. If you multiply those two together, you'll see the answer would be 1.35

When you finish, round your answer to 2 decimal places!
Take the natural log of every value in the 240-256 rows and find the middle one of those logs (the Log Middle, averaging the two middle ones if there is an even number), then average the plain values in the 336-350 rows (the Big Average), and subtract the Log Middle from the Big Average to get 0.85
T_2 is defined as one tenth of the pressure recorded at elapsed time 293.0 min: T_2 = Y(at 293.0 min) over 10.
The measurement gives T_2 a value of 0.121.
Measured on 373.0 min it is 0.101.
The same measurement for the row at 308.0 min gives 0.109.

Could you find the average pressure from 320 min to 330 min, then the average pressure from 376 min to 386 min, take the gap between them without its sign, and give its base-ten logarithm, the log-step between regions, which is -0.96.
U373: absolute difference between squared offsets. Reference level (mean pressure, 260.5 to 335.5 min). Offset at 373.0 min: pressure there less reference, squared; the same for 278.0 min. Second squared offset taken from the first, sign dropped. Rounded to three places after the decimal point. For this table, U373 0.022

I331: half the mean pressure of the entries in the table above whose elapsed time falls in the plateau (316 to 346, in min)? 0.564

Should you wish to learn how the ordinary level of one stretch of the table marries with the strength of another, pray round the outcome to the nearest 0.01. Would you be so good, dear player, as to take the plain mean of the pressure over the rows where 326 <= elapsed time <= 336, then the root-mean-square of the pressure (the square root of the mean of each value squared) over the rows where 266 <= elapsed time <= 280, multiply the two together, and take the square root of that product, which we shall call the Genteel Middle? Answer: 1.16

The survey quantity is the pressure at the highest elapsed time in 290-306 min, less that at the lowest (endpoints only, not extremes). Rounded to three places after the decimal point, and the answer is -0.068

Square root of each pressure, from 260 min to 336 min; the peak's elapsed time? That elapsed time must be 263.0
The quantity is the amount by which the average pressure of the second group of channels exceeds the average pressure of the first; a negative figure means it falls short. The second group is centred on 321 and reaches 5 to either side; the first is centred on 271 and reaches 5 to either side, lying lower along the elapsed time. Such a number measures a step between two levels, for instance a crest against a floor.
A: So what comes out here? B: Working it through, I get -0.07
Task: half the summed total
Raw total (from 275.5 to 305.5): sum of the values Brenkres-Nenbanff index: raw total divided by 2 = 3.54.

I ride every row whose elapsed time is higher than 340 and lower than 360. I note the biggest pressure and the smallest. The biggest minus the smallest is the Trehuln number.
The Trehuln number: 0.075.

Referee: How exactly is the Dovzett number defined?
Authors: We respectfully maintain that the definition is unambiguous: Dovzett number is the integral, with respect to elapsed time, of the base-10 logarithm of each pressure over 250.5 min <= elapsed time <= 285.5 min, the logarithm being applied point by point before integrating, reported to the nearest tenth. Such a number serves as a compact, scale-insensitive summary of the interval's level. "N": 3.1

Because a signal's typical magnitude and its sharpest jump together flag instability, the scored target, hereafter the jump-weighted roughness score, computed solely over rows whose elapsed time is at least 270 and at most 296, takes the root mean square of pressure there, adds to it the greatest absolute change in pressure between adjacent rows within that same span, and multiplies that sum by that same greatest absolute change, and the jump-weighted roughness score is 0.066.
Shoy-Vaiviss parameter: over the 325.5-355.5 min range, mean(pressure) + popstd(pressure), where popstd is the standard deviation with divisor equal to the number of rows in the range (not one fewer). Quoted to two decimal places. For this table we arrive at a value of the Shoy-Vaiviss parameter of 1.14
